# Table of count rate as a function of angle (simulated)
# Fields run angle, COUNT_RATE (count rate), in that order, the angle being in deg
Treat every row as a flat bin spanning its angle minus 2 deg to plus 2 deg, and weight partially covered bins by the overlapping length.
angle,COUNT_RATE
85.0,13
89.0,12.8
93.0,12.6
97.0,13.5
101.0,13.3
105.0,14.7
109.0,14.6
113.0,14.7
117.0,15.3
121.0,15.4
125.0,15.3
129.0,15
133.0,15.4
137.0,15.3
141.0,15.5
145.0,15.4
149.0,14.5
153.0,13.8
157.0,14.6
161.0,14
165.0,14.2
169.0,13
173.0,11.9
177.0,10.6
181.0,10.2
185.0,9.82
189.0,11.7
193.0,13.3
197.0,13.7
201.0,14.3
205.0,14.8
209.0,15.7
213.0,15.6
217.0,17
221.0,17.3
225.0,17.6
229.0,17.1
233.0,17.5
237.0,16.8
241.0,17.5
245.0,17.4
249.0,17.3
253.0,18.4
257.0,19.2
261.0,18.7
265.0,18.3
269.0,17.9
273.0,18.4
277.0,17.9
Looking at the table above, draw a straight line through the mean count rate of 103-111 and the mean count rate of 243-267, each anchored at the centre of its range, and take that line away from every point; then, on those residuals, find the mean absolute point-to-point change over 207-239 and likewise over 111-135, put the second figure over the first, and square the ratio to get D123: 0.3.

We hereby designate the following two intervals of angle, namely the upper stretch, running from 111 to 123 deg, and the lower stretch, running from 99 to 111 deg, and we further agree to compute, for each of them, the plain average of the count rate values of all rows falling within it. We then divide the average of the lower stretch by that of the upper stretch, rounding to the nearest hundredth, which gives 0.94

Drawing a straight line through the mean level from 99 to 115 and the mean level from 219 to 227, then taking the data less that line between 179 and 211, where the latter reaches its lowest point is 185.0 deg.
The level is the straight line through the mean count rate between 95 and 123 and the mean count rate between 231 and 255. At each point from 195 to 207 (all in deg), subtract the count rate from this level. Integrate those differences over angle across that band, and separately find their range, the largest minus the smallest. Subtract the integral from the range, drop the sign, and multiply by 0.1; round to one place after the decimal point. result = 2.6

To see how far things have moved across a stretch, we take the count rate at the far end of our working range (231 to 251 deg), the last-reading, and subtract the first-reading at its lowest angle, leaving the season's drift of -0.2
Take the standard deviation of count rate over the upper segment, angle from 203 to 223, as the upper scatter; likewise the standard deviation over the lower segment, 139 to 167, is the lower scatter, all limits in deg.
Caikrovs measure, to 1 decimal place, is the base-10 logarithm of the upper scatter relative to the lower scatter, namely 0.2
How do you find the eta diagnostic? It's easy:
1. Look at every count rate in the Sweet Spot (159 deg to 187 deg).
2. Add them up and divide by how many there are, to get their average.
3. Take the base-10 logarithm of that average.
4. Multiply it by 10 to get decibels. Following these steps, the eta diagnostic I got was 10.8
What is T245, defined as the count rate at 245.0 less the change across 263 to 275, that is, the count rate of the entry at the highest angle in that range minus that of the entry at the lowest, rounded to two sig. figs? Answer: 17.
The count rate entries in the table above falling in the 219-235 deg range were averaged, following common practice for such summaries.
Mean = 17.4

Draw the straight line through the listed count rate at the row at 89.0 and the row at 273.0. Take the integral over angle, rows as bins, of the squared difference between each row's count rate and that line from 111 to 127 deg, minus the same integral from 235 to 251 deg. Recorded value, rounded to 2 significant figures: 33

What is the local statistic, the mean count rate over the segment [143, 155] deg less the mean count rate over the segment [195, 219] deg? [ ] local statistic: -0.6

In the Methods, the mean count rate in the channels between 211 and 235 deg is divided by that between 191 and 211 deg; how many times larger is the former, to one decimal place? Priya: 1.2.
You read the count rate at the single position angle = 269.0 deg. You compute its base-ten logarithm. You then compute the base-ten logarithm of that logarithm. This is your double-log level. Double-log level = 0.10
